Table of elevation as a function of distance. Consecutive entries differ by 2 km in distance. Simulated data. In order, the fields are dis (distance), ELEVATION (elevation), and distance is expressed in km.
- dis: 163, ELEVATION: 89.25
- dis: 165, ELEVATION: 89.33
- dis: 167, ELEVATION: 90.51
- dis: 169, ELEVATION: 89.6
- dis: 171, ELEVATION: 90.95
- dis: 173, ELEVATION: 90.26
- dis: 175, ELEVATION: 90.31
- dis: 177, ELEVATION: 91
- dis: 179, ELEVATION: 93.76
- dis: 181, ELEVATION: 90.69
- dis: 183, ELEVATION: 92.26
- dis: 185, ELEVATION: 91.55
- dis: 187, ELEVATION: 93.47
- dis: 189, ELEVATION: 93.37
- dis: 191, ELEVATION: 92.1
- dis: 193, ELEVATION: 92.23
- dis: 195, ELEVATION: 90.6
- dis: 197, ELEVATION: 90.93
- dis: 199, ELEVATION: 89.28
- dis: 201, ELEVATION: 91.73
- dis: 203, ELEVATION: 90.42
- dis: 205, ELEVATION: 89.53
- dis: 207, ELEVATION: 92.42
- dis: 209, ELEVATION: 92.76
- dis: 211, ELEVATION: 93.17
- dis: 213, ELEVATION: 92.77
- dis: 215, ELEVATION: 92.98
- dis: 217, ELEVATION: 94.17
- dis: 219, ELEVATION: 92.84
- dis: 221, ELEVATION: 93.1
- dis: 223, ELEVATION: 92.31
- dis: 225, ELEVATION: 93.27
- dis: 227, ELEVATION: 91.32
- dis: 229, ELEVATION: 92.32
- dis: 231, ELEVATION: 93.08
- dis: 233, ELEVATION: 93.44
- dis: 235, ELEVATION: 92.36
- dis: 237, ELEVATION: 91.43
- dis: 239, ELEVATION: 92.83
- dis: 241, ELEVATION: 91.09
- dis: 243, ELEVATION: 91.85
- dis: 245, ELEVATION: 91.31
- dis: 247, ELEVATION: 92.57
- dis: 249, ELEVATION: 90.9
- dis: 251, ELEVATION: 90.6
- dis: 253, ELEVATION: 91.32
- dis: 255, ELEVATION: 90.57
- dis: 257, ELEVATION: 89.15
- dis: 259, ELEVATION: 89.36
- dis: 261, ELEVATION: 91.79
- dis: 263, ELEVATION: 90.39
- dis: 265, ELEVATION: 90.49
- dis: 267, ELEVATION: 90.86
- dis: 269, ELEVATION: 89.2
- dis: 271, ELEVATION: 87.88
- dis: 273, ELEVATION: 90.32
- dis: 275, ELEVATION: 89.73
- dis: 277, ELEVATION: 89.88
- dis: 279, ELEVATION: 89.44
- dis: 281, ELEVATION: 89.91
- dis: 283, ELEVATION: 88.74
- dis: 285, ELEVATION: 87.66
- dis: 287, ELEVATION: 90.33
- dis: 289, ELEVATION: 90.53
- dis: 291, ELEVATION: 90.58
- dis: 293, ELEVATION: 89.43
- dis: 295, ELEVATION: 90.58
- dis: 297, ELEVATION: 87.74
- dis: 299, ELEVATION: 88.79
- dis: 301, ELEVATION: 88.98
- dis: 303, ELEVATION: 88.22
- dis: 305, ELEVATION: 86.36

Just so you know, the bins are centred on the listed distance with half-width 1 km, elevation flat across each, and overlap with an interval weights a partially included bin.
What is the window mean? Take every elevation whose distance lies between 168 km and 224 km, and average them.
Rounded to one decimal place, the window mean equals 91.8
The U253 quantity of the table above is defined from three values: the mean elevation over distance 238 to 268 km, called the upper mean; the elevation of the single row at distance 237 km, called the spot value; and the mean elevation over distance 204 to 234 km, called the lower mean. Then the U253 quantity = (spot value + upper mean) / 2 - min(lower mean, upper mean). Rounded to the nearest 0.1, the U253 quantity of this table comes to 0.2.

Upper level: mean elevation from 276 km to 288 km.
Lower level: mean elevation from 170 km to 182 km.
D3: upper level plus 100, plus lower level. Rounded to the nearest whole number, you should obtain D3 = 280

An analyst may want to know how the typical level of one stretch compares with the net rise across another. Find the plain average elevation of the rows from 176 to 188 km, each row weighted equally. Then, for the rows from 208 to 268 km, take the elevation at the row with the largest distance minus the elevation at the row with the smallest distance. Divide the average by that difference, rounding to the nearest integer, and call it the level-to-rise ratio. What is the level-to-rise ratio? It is -48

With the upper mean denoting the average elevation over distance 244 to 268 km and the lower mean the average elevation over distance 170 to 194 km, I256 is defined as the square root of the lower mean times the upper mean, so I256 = 91.3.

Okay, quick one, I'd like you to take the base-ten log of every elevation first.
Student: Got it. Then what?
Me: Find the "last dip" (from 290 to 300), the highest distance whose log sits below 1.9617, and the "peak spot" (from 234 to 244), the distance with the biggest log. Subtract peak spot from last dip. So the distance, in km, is 60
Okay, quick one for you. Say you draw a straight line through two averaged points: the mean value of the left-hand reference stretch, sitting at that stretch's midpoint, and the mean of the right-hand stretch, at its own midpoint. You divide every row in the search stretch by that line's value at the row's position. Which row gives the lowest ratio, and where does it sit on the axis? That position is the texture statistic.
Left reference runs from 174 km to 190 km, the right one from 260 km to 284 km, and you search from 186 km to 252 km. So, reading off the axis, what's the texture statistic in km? 199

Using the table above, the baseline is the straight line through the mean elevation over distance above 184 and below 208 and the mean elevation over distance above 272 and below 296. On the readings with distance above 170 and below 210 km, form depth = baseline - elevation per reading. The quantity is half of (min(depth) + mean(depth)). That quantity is -0.9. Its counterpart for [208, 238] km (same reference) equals -2.5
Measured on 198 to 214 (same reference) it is -1.1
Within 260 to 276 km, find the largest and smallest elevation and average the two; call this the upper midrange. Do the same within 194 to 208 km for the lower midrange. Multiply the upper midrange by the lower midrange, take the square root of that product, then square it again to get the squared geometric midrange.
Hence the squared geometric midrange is 8162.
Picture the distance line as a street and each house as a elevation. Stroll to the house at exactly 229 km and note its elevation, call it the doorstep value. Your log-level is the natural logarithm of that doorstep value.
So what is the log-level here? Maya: 4.53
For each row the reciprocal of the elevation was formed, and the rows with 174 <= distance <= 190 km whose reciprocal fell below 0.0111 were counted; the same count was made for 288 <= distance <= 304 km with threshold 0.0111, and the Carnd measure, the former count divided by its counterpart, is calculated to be 2.7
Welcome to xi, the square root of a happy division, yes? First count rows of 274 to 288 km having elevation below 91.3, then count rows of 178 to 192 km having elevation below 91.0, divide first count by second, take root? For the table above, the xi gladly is 2.6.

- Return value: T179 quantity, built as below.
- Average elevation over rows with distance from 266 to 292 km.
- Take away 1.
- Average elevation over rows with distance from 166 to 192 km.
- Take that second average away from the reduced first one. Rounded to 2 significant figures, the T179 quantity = -2.9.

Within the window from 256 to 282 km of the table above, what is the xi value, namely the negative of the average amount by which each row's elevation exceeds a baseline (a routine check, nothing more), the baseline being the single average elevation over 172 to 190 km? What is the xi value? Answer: 2.0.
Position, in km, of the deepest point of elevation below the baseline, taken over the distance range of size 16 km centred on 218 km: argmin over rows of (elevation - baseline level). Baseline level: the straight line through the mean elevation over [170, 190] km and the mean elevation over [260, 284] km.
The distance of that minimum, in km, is 223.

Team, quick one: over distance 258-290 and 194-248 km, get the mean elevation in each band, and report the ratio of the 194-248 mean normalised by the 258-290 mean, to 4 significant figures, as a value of 1.025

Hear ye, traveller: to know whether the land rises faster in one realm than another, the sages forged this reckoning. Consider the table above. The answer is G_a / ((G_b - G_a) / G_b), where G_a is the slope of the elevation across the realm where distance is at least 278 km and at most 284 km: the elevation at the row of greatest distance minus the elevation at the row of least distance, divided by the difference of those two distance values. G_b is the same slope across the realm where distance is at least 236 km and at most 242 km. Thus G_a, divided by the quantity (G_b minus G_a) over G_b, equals 0.17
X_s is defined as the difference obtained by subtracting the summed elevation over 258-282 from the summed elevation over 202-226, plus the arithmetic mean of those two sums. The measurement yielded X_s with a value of 1125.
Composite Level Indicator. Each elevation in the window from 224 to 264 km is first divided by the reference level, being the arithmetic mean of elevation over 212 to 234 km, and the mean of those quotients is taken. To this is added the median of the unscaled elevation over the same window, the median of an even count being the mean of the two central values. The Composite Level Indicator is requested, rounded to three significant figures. 92.4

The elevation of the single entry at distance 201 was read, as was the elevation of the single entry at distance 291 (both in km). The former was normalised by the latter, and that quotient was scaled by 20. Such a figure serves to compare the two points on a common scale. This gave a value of 20.3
